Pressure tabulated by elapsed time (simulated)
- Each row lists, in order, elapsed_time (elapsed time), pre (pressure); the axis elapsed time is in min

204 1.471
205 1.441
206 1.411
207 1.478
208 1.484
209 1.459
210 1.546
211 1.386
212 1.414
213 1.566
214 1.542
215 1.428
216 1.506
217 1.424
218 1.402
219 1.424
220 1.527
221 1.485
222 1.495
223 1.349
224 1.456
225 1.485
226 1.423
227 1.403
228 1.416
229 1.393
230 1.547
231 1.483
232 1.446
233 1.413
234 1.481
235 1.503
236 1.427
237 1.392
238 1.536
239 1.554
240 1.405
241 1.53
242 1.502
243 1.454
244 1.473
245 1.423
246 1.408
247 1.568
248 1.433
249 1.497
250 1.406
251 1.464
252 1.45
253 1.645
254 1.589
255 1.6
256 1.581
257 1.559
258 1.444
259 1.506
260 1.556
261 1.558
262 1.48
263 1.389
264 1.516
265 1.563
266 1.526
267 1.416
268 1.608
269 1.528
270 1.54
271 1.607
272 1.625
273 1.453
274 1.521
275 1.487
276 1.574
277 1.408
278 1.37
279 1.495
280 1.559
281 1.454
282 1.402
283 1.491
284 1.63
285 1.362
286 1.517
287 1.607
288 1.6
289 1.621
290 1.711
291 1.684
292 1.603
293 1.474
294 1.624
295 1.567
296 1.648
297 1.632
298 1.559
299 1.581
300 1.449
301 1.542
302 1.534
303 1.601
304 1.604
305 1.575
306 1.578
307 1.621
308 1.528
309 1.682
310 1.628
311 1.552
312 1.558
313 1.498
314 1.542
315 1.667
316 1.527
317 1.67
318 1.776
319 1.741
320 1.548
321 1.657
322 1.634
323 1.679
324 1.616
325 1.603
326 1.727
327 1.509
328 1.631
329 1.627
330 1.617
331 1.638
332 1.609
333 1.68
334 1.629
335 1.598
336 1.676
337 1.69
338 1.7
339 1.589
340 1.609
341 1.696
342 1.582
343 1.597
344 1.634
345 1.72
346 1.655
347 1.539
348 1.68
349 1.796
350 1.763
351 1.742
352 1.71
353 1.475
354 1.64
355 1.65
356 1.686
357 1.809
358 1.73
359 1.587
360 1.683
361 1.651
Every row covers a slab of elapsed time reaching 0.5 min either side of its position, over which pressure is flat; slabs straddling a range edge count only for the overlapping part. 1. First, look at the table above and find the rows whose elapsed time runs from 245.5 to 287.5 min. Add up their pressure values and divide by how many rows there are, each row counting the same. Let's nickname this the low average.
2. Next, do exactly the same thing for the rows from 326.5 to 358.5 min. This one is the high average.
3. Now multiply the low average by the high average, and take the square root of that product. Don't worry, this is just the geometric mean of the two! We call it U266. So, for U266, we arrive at 1.58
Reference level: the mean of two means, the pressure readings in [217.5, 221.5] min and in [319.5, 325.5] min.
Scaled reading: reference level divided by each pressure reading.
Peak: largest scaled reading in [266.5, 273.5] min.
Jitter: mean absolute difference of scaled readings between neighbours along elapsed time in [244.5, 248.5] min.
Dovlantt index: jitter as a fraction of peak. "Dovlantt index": 0.066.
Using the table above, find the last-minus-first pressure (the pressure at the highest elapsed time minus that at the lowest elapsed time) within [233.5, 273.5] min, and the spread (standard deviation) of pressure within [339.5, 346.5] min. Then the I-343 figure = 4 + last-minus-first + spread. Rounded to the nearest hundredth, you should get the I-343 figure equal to 4.02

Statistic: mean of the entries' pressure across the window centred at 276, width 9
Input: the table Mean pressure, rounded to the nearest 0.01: 1.50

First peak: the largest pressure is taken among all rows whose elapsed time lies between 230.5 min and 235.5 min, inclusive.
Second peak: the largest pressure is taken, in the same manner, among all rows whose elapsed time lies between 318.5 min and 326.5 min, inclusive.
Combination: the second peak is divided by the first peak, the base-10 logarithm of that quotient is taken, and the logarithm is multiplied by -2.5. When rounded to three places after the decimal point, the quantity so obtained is -0.160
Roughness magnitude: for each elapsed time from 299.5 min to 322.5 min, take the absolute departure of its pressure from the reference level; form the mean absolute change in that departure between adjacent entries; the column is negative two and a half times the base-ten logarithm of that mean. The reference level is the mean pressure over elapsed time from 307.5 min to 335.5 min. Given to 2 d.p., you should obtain 3.40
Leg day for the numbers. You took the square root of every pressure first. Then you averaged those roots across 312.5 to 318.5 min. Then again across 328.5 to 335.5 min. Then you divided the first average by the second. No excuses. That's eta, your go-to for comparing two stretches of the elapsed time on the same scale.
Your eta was 0.99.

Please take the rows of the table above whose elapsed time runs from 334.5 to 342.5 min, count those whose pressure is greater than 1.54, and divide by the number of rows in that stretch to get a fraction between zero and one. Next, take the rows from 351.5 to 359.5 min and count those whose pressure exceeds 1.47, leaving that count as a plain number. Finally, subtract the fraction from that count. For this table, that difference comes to 7.0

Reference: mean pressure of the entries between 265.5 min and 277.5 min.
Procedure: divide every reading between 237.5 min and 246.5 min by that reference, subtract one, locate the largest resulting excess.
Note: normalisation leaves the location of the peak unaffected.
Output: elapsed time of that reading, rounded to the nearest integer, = 239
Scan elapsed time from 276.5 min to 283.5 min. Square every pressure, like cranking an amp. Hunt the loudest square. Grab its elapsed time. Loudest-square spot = 280 min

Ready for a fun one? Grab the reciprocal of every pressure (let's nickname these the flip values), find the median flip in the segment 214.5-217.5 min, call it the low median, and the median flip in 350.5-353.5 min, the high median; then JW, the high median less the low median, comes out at -0.12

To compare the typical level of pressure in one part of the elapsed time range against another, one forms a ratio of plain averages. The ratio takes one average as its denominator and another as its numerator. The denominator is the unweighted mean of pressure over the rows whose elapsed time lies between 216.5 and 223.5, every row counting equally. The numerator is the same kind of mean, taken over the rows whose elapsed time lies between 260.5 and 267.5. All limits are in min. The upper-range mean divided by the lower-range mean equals 1.03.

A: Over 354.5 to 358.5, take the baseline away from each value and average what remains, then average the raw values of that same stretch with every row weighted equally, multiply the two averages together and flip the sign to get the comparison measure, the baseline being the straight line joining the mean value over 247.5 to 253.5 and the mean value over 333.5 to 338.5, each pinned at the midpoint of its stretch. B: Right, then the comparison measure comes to -0.031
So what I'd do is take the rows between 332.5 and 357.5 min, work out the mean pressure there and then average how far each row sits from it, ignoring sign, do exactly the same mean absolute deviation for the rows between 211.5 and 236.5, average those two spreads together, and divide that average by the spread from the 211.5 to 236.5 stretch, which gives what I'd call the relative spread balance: 1.13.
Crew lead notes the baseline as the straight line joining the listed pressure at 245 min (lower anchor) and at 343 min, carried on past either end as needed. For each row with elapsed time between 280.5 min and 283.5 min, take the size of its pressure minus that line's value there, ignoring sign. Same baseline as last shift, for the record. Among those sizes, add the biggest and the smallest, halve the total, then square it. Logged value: 0.0019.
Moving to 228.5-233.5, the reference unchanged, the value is 0.0058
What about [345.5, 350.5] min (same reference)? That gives 0.0145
